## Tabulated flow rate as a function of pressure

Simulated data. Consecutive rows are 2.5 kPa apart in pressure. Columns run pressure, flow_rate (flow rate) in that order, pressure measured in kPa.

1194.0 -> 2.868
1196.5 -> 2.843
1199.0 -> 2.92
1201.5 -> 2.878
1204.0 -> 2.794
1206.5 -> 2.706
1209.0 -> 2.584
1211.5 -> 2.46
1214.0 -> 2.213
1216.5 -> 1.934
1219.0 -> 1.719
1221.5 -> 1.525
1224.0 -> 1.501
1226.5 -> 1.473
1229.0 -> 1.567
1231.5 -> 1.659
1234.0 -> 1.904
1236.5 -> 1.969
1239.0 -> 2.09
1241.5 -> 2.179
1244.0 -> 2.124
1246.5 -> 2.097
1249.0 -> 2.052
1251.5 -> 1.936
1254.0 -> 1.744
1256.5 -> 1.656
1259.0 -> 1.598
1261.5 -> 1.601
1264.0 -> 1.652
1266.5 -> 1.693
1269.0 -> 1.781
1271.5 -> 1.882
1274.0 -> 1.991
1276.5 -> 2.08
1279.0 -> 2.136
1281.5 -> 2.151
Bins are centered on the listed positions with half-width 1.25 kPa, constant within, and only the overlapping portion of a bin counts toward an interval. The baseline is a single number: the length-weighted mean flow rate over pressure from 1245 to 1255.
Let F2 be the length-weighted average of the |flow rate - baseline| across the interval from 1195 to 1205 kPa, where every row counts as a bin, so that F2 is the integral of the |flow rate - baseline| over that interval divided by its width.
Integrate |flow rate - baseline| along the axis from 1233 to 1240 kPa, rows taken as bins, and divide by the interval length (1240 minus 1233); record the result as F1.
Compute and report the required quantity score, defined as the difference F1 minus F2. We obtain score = -0.8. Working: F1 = 0.061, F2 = 0.89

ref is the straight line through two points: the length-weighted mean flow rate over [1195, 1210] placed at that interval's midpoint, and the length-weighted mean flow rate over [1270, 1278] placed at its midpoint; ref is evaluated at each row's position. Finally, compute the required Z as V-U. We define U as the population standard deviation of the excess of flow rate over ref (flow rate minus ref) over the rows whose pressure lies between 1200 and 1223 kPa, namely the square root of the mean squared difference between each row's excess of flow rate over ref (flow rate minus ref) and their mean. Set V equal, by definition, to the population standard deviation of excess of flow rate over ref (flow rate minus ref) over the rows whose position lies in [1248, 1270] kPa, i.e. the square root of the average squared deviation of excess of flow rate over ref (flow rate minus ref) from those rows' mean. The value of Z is -0.27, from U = 0.39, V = 0.12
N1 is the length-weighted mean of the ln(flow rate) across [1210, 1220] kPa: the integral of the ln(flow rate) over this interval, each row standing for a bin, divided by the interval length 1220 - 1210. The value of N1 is 0.7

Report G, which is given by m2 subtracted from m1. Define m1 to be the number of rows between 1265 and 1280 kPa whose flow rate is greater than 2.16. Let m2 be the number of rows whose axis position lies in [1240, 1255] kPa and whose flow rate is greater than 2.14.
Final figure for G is -1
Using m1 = 0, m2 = 1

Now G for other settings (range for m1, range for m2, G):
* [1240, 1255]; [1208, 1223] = -2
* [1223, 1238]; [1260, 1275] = 0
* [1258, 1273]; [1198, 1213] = -6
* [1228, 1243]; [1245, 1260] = 1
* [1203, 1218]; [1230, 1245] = 4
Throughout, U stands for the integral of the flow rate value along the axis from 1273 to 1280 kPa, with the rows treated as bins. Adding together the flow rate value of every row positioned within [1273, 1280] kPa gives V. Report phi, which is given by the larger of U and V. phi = 14.5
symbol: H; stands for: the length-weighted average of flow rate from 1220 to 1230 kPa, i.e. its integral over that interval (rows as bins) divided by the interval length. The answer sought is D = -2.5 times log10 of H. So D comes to -0.5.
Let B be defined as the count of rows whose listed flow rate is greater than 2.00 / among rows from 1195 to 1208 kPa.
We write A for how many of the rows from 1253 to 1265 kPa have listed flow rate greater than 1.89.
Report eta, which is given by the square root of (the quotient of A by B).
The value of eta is 0.0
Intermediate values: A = 0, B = 5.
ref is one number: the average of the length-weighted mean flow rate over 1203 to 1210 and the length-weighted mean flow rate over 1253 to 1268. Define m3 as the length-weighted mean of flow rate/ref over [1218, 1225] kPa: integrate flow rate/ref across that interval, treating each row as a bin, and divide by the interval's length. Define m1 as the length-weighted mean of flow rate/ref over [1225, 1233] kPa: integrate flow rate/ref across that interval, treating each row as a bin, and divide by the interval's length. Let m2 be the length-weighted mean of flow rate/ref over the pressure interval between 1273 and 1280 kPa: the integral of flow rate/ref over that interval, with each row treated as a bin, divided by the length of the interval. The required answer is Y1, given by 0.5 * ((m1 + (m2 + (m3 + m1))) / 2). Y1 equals 0.78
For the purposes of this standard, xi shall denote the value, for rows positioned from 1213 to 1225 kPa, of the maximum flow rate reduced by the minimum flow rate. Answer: 0.7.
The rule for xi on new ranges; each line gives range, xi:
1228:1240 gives 0.5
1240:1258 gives 0.5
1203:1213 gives 0.3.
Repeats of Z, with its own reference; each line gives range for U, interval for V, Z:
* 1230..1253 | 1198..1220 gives 0.14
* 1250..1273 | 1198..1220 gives 0.20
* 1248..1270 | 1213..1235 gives 0.09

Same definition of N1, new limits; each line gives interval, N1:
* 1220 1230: 0.4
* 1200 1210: 1.0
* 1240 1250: 0.7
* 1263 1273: 0.6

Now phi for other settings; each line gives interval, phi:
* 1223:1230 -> 10.6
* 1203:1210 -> 18.9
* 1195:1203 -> 23.0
